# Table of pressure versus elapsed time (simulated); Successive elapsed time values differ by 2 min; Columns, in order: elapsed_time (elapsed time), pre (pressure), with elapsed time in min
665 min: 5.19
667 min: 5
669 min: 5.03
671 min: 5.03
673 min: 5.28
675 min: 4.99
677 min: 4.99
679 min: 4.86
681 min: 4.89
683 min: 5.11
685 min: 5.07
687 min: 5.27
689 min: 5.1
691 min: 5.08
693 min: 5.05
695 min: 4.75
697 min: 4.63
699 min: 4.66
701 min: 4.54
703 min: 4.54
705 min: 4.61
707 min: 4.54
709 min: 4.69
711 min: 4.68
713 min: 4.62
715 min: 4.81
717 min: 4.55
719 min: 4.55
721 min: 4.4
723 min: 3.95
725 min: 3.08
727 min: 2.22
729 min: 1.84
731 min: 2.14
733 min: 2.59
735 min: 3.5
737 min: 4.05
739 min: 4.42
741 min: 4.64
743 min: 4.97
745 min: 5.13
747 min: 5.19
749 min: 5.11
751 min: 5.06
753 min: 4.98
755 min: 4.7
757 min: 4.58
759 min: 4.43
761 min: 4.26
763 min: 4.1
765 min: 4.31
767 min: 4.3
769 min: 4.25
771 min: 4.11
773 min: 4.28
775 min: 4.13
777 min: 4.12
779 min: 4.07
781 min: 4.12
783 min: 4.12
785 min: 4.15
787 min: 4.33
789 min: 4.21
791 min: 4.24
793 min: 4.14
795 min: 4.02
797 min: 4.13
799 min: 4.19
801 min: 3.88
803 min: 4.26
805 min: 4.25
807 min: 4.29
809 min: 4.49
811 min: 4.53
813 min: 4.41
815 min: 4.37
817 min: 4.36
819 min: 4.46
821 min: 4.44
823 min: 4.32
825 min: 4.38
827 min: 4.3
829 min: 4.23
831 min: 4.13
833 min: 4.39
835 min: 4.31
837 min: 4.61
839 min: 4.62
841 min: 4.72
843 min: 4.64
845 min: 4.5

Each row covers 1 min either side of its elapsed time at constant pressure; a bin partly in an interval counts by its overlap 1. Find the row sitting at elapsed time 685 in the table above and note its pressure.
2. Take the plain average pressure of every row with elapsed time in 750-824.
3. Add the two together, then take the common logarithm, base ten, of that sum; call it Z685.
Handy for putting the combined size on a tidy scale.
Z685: 0.972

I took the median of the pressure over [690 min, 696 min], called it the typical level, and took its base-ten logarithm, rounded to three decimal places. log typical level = 0.703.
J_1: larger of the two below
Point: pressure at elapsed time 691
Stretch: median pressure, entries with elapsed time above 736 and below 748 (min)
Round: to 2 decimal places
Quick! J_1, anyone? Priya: 5.08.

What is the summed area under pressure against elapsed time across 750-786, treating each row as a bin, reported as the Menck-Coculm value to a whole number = 156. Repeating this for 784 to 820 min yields 153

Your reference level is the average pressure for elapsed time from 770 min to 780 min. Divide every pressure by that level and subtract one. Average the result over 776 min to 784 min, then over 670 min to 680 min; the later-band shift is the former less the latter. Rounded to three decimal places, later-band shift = -0.223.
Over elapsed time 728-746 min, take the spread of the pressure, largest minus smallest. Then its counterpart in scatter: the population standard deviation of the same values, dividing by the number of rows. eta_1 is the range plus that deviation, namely 4.5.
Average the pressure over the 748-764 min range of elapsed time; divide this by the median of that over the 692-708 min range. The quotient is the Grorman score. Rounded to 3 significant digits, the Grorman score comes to 1.01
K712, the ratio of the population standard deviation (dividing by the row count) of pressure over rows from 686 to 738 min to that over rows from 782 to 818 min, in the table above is 6.1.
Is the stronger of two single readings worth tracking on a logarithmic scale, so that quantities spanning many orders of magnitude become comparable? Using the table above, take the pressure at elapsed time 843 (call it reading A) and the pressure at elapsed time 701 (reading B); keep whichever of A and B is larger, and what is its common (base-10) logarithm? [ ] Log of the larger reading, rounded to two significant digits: 0.67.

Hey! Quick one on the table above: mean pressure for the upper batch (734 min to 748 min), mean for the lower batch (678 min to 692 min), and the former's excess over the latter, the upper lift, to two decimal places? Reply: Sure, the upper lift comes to -0.50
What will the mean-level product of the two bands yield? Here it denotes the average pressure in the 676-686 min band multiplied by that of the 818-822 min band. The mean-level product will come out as 22.2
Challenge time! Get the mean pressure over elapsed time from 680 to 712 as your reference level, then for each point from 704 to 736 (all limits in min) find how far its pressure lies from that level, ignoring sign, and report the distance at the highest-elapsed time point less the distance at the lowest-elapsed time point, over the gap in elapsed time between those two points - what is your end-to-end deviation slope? 0.037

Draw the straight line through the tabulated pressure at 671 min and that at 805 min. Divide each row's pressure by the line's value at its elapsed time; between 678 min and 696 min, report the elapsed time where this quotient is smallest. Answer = 695 min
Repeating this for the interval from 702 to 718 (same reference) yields 703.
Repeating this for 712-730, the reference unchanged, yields 729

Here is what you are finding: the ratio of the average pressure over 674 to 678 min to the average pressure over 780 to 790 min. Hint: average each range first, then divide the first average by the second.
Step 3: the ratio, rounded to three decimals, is 1.192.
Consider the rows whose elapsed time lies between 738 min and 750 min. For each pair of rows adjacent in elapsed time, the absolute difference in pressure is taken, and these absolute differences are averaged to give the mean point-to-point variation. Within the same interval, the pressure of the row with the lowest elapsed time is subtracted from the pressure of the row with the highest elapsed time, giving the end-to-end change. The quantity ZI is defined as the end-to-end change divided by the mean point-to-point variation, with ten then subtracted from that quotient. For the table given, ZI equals -6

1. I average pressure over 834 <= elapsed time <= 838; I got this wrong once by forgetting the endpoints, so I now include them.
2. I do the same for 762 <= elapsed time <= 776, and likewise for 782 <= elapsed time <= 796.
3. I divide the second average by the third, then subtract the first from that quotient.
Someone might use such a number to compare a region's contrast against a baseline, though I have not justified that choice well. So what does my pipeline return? -3.5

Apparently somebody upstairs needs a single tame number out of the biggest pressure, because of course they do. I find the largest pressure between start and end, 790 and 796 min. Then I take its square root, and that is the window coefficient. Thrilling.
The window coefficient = 2.06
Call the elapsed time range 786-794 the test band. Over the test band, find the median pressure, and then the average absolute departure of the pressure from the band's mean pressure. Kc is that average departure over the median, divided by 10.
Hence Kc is 0.0013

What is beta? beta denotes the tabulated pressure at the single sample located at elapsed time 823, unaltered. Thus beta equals 4.32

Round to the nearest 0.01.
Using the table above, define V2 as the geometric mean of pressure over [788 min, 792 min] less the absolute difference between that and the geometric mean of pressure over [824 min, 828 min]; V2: 4.11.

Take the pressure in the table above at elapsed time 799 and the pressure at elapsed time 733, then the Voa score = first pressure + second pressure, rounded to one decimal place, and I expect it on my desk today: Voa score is 6.8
